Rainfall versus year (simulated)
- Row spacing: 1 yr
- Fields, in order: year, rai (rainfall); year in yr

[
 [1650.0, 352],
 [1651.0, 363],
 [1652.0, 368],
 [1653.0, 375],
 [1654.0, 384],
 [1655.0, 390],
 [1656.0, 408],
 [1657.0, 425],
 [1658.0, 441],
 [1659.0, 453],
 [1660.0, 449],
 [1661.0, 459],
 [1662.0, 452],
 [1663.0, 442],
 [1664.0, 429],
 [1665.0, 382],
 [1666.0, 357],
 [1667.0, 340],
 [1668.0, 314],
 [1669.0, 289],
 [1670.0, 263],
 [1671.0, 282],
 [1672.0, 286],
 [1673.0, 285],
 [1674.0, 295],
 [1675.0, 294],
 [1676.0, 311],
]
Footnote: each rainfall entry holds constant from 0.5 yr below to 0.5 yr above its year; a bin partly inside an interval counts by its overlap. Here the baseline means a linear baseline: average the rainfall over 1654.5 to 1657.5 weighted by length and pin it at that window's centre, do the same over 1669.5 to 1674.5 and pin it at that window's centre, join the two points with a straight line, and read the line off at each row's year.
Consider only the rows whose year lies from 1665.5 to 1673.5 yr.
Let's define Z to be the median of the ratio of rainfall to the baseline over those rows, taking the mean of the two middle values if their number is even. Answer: 1.01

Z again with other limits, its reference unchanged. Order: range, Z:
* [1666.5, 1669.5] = 1.00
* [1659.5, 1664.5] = 1.25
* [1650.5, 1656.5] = 0.89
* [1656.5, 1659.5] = 1.13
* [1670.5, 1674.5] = 1.03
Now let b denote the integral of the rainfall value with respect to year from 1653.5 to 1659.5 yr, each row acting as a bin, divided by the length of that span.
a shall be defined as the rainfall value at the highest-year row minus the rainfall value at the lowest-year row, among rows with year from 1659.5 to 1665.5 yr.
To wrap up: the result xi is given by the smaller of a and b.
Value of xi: -67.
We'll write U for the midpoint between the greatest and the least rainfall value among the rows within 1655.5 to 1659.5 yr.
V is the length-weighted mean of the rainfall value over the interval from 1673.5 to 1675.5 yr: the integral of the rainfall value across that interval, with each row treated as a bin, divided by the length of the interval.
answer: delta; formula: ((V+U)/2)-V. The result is 68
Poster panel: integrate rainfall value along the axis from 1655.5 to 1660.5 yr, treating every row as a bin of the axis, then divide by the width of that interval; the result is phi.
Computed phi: 435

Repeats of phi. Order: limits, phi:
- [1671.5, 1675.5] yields 290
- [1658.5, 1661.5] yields 454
